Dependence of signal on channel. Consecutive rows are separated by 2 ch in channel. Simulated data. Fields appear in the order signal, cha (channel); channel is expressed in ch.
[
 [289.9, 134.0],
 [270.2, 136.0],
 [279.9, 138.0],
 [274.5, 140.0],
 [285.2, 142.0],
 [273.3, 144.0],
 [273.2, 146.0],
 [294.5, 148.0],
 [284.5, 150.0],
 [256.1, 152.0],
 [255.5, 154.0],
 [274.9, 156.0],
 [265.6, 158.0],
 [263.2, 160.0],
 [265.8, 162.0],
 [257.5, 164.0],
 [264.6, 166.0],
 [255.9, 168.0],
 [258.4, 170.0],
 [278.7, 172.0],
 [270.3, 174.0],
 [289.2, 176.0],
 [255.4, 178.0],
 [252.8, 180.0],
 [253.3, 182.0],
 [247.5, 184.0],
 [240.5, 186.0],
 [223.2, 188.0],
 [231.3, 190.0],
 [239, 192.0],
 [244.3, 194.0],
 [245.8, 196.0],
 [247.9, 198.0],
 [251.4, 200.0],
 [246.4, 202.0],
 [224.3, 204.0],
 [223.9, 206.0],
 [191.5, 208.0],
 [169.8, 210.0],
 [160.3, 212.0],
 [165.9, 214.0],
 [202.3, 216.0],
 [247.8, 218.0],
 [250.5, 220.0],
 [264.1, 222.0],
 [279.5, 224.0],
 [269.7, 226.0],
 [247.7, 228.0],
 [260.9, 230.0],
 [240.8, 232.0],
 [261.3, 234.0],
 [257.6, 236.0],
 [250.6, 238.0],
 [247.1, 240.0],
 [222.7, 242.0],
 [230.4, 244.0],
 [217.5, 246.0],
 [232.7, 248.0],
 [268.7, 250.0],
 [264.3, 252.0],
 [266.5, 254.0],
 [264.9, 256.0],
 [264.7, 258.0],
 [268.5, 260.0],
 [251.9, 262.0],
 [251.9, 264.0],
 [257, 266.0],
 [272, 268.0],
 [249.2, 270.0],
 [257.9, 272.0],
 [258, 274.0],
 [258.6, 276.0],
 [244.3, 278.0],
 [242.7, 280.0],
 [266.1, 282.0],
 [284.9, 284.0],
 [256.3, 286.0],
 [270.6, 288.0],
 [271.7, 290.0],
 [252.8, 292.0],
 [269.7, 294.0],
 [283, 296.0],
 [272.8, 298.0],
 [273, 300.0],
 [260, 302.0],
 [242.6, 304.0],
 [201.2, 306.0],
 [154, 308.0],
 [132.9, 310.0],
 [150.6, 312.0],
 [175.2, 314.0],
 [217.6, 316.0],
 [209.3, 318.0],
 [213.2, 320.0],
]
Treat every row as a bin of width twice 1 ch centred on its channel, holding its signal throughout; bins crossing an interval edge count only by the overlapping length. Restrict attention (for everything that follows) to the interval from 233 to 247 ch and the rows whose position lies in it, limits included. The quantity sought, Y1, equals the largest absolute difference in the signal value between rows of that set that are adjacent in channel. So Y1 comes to 24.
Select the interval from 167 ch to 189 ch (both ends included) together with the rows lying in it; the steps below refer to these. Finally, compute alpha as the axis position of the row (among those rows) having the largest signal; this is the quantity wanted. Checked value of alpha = 176.0 ch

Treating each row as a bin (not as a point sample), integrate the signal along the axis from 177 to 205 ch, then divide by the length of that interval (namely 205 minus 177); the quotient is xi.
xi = 243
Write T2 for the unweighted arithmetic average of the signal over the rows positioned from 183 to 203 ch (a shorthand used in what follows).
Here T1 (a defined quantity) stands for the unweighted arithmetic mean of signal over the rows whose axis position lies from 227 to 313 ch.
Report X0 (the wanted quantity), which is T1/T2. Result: 1.02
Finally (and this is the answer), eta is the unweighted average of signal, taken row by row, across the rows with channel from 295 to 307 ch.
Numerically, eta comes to 255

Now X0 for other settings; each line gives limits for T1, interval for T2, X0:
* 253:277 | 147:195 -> 1.00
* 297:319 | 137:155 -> 0.76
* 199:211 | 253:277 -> 0.84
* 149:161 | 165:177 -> 0.99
